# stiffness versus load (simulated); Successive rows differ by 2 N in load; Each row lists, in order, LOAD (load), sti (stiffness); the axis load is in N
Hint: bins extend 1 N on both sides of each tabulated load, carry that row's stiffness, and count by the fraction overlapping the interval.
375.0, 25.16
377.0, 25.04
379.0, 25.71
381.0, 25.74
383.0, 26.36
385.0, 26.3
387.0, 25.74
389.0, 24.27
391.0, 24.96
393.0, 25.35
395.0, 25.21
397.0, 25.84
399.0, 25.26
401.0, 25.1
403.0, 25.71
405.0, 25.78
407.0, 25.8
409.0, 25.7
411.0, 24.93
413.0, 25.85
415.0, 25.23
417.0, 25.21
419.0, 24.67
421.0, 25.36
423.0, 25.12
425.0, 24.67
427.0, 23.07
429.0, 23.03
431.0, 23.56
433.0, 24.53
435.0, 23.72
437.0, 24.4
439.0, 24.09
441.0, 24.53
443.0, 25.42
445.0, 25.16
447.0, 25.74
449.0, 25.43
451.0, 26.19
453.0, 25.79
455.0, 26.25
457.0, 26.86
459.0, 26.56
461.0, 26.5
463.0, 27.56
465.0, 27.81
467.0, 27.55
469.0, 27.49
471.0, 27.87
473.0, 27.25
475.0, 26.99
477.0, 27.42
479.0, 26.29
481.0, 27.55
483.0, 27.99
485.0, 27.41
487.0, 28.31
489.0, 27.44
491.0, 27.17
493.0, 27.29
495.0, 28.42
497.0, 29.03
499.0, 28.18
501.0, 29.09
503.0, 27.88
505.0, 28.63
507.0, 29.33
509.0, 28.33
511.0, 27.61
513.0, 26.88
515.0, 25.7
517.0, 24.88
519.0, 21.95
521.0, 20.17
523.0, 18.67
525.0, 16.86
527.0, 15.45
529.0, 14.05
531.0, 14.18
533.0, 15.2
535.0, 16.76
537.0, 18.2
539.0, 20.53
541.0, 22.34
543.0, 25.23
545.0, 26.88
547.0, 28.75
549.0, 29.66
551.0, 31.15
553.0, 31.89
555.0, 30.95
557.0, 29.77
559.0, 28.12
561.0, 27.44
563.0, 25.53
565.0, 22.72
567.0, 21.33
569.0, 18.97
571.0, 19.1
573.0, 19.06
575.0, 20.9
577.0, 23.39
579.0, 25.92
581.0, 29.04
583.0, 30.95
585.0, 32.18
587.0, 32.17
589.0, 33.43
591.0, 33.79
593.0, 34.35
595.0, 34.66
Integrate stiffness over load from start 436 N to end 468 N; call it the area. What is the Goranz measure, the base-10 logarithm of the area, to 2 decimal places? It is 2.92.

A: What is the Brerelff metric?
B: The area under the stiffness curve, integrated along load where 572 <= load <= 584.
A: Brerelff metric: 299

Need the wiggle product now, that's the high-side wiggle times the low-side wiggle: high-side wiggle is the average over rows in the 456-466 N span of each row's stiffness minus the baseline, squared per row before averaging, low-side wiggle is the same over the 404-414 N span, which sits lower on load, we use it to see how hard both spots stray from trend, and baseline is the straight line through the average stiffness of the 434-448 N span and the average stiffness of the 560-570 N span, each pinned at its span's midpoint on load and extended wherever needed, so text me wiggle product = 2.5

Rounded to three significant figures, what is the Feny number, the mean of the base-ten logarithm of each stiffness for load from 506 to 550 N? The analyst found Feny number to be 1.33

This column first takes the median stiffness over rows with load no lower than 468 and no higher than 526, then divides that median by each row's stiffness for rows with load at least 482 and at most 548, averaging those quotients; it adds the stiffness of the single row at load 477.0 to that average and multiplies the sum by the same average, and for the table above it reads 34.5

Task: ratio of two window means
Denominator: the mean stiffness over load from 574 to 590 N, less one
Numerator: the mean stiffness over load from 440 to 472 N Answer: 0.96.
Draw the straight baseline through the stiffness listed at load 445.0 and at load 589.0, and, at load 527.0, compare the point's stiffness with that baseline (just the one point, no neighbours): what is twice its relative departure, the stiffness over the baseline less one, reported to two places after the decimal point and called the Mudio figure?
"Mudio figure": -0.97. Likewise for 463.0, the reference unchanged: 0.10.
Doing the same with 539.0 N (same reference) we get -0.66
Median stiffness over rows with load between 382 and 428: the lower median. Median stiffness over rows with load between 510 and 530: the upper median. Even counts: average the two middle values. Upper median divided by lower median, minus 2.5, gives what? -1.67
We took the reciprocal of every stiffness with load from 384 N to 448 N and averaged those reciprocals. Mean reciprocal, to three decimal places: 0.040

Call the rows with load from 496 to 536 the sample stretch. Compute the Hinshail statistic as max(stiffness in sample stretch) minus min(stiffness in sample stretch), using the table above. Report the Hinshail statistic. 15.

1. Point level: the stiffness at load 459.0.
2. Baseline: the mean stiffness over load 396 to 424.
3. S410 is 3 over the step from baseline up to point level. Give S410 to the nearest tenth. 2.6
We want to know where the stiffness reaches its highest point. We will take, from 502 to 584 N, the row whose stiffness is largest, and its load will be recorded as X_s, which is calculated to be 553.0 N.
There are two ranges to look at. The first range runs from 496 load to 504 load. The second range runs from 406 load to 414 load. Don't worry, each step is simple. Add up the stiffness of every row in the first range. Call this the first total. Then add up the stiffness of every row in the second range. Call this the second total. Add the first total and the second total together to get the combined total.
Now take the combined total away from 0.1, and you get -216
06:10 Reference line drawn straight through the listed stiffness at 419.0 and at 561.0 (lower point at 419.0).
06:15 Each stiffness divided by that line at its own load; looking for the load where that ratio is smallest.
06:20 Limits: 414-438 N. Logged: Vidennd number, 429.0 N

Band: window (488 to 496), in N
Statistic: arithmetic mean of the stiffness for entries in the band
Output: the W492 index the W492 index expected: 27.6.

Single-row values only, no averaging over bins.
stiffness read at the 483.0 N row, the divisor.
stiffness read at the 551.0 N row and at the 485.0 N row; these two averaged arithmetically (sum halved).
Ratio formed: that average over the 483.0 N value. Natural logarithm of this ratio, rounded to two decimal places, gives 0.05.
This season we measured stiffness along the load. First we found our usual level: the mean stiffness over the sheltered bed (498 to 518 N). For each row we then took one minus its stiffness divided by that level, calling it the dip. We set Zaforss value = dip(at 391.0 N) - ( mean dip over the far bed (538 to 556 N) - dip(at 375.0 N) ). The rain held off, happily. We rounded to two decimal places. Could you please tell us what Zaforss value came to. 0.18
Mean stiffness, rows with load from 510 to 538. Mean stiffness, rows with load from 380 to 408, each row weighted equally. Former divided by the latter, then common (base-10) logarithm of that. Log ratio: -0.11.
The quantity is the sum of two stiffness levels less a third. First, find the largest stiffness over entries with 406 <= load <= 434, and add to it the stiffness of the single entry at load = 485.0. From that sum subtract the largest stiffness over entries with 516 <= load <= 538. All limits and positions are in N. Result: 28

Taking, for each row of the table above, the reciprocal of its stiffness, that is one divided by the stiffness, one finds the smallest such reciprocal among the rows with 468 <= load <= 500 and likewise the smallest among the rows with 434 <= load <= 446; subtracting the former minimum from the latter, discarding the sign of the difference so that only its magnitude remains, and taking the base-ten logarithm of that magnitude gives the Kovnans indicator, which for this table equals -2.31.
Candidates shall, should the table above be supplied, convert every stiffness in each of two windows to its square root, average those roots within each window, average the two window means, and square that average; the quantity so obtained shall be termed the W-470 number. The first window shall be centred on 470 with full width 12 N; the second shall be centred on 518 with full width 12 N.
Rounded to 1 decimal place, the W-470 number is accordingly 25.2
